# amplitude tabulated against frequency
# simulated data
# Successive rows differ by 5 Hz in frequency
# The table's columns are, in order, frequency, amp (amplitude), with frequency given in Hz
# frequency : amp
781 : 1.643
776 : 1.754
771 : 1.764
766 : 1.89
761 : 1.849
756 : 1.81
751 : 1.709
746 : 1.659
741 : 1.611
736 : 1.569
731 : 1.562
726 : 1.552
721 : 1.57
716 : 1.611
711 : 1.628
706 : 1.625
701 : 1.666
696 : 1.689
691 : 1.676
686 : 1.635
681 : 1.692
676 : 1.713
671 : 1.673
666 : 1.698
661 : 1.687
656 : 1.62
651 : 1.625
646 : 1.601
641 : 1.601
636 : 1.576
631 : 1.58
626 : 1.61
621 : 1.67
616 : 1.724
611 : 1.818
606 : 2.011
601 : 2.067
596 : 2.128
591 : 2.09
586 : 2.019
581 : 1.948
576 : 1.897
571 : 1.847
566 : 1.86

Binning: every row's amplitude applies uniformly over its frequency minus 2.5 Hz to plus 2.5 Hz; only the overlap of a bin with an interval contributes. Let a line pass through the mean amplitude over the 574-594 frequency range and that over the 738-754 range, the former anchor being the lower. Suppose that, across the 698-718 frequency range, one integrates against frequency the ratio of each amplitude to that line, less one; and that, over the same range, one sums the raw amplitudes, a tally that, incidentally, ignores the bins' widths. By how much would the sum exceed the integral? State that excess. 7.7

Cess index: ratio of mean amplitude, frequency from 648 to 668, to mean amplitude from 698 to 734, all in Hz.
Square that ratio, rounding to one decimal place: 1.1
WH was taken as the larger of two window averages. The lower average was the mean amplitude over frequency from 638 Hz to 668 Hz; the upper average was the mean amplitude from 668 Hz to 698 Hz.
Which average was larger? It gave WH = 1.68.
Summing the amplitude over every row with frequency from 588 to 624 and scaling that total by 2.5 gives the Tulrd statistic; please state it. 34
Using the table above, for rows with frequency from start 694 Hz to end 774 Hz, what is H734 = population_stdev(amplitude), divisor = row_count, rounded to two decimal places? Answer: 0.10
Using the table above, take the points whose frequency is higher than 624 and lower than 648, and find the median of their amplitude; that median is 1.60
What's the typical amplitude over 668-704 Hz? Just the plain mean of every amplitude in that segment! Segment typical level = 1.68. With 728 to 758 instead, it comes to 1.65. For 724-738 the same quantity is 1.56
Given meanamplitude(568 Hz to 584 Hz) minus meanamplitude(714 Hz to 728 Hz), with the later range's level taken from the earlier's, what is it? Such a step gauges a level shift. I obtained 0.32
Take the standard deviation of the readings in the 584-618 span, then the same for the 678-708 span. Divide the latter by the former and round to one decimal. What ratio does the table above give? 0.2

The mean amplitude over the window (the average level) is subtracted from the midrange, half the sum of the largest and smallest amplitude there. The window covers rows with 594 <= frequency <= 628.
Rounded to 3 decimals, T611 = 0.008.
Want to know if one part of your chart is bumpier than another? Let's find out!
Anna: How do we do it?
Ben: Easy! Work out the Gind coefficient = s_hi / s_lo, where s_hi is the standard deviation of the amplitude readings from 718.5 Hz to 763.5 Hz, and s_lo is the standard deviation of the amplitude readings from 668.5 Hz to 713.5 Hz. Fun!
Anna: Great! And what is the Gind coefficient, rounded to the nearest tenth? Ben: 3.6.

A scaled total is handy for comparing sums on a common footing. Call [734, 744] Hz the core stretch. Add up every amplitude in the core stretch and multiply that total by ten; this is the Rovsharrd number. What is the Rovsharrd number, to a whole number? 32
